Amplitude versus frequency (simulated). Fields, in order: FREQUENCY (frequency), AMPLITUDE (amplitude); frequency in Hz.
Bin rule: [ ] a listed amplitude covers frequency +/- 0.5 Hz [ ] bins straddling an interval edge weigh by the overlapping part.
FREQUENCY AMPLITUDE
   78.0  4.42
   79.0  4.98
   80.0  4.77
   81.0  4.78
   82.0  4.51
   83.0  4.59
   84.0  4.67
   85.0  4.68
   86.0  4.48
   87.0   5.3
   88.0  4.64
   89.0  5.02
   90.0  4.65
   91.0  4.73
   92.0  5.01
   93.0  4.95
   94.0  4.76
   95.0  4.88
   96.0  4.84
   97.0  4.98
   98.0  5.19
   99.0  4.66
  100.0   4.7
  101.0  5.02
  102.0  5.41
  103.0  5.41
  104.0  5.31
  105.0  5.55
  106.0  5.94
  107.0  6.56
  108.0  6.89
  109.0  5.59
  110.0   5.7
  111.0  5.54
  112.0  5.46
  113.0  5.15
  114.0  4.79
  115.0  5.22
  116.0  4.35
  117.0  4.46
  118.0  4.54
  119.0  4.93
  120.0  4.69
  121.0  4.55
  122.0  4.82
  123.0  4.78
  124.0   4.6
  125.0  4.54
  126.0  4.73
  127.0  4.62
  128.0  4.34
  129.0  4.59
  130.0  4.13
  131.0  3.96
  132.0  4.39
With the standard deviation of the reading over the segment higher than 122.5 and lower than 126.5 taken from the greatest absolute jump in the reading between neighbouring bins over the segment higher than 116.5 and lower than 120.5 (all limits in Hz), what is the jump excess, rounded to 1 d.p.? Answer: 0.3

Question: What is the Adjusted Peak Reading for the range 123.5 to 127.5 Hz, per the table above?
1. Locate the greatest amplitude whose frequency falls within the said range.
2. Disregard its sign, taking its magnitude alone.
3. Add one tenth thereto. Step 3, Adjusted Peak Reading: 4.8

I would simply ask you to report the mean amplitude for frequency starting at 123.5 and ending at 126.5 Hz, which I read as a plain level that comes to 4.6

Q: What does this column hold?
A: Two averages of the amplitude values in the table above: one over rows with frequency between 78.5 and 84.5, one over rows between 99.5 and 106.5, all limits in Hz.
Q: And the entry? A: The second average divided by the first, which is 1.13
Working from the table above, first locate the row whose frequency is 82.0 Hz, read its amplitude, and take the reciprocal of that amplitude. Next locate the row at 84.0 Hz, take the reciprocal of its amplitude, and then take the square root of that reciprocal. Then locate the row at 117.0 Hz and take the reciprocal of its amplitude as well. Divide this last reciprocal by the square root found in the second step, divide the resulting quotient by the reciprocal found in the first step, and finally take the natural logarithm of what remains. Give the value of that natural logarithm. 0.782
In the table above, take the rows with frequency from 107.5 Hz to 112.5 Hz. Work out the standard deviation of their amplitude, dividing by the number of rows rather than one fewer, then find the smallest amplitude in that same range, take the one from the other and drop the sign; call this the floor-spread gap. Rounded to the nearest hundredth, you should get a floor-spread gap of 4.93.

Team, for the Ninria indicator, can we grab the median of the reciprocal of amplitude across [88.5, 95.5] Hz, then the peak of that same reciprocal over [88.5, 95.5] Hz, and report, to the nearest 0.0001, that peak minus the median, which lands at 0.0101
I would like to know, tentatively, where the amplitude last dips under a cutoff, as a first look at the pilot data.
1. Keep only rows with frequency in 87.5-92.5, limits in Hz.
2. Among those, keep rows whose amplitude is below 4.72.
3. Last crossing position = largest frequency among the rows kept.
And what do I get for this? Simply 90.0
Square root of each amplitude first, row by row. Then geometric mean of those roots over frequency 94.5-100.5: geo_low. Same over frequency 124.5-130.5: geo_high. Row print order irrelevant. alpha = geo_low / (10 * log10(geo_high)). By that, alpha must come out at 0.68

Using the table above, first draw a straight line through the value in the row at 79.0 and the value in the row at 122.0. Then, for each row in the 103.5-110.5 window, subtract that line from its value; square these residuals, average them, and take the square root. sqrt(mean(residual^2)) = 1.2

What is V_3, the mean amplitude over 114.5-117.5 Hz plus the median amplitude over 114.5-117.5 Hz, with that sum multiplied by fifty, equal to 457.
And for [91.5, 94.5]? 493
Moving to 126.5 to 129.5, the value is 455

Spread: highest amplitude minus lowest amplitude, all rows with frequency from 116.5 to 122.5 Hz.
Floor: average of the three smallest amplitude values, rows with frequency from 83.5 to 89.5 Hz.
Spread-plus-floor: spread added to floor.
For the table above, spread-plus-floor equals 5.1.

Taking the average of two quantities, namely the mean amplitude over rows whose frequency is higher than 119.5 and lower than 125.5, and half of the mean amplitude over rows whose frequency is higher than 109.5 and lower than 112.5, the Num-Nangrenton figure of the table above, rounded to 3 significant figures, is 3.72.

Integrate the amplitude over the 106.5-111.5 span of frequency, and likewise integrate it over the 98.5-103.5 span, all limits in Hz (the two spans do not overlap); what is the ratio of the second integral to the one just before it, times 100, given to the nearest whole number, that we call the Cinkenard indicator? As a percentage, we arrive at 83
